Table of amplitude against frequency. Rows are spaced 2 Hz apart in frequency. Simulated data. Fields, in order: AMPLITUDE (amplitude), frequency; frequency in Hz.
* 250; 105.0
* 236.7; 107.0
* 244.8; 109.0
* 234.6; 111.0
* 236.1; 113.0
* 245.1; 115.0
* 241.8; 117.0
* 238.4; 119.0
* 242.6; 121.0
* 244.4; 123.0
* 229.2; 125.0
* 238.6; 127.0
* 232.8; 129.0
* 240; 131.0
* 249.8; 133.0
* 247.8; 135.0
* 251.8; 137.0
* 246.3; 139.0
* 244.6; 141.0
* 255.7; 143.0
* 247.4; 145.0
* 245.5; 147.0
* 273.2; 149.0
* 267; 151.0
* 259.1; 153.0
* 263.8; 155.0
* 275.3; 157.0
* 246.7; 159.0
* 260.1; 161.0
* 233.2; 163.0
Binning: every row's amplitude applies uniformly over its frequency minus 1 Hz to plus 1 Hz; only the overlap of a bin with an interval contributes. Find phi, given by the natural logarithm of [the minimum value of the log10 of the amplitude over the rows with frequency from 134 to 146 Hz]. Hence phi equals 0.871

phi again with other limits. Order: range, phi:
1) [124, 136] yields 0.859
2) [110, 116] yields 0.863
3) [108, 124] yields 0.863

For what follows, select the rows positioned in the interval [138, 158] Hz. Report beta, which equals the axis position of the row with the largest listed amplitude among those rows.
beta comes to 157.0 Hz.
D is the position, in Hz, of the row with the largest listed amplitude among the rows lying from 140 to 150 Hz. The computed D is 149.0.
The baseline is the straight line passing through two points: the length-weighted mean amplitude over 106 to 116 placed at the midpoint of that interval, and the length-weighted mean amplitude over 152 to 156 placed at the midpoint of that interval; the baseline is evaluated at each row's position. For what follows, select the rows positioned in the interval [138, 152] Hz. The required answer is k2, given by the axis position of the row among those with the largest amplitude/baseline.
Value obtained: 149.0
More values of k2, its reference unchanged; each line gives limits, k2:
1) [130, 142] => 133.0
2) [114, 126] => 115.0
